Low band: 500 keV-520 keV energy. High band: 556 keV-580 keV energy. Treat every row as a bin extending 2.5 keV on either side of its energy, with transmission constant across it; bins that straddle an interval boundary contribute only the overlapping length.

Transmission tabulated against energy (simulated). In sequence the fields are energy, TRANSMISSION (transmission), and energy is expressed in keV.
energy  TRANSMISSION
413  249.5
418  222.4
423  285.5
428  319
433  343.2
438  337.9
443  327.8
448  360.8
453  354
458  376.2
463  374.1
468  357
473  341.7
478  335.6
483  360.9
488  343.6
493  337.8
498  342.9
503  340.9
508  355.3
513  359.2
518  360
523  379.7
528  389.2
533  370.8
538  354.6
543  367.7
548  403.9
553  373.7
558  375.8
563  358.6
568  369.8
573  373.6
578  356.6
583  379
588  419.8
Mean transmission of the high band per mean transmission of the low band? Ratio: 1.04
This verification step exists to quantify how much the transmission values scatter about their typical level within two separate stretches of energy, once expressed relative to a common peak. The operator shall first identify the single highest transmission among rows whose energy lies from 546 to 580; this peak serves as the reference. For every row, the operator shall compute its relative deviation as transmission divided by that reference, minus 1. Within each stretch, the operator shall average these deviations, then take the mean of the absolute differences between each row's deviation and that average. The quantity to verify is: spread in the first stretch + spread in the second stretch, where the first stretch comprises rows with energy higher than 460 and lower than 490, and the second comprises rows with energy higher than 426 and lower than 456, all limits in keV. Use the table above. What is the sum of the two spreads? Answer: 0.060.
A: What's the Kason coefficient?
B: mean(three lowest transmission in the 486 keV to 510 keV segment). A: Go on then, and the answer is 341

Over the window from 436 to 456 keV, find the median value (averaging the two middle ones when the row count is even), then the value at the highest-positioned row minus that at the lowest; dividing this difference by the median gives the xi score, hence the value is 0.047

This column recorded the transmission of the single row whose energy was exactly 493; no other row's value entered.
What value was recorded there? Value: 337.8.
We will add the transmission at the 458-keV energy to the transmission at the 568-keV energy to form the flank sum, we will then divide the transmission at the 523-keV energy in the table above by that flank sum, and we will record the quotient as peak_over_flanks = 0.51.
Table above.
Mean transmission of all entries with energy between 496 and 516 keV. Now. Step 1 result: 350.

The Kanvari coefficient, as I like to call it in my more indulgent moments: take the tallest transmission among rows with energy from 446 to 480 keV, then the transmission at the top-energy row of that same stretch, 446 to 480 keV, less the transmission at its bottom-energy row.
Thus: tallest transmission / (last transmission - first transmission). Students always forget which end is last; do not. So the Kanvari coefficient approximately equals -15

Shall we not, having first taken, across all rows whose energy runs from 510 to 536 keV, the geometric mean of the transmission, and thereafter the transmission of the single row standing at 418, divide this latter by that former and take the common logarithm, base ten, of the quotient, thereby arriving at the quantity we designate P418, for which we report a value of -0.22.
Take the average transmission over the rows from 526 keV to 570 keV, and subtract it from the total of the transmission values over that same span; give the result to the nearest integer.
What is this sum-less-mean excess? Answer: 2990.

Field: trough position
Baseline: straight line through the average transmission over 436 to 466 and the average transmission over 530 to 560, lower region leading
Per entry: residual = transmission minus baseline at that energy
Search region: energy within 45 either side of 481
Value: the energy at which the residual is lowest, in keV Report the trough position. 493 keV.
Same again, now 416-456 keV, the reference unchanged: 418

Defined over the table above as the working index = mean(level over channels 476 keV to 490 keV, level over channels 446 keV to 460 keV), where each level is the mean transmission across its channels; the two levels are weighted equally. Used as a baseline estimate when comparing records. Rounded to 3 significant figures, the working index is 355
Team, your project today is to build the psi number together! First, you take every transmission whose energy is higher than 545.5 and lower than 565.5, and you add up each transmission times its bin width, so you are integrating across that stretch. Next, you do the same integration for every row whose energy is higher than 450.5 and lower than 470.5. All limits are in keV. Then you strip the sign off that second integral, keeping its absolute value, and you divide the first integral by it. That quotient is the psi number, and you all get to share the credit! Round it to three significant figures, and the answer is 1.03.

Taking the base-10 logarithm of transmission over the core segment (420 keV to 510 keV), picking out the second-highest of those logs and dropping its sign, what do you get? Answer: 2.57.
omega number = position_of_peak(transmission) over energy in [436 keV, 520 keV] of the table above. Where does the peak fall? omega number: 458 keV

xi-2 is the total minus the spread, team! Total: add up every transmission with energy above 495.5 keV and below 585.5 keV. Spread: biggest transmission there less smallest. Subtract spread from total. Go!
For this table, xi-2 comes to 6548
